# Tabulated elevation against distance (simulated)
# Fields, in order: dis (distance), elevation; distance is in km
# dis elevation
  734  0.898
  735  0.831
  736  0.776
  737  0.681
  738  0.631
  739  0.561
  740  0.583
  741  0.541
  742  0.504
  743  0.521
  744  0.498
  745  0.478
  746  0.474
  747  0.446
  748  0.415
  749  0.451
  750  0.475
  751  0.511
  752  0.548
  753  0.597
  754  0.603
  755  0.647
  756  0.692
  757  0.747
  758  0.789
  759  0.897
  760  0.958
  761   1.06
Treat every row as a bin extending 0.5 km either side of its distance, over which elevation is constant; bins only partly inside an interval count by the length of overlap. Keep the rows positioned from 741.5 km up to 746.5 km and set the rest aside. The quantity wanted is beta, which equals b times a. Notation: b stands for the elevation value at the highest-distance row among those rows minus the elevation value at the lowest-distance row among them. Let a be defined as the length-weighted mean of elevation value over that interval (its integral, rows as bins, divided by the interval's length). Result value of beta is -0.01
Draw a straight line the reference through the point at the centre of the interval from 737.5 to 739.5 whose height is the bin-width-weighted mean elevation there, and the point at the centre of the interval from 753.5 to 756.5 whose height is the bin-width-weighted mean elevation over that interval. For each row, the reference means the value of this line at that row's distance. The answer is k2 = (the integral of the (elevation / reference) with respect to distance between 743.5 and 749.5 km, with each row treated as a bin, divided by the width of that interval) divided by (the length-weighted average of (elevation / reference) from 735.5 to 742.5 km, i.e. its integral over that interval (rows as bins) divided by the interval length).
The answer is 0.7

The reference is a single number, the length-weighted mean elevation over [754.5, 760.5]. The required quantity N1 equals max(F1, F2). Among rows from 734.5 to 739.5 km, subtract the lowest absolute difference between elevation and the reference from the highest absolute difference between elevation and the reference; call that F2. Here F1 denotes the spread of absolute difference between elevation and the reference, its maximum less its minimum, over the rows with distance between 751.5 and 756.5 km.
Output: 0.215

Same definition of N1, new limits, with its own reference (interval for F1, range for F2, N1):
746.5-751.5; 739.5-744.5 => 0.096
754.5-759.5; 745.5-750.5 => 0.141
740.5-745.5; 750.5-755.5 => 0.136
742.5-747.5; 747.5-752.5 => 0.133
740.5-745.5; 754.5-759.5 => 0.141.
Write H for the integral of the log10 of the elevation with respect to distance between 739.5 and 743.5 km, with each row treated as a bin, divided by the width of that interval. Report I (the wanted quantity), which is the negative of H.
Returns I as 0.27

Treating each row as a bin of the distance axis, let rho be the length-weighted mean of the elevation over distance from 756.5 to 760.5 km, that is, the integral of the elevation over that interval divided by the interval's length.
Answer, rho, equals 0.85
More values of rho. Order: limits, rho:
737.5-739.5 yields 0.60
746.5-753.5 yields 0.49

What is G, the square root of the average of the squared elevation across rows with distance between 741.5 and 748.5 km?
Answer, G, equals 0.48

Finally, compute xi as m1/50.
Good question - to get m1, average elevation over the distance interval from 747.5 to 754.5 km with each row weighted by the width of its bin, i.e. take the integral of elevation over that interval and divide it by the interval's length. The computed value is 0.010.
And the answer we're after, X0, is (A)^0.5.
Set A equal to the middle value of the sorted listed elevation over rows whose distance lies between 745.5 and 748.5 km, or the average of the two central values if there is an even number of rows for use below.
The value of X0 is 0.668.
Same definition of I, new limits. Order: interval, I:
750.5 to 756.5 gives 0.22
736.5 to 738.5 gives 0.18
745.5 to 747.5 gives 0.34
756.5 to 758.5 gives 0.11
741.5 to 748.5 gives 0.32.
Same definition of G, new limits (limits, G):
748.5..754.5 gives 0.53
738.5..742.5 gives 0.55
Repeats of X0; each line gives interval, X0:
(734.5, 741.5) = 0.794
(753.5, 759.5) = 0.848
